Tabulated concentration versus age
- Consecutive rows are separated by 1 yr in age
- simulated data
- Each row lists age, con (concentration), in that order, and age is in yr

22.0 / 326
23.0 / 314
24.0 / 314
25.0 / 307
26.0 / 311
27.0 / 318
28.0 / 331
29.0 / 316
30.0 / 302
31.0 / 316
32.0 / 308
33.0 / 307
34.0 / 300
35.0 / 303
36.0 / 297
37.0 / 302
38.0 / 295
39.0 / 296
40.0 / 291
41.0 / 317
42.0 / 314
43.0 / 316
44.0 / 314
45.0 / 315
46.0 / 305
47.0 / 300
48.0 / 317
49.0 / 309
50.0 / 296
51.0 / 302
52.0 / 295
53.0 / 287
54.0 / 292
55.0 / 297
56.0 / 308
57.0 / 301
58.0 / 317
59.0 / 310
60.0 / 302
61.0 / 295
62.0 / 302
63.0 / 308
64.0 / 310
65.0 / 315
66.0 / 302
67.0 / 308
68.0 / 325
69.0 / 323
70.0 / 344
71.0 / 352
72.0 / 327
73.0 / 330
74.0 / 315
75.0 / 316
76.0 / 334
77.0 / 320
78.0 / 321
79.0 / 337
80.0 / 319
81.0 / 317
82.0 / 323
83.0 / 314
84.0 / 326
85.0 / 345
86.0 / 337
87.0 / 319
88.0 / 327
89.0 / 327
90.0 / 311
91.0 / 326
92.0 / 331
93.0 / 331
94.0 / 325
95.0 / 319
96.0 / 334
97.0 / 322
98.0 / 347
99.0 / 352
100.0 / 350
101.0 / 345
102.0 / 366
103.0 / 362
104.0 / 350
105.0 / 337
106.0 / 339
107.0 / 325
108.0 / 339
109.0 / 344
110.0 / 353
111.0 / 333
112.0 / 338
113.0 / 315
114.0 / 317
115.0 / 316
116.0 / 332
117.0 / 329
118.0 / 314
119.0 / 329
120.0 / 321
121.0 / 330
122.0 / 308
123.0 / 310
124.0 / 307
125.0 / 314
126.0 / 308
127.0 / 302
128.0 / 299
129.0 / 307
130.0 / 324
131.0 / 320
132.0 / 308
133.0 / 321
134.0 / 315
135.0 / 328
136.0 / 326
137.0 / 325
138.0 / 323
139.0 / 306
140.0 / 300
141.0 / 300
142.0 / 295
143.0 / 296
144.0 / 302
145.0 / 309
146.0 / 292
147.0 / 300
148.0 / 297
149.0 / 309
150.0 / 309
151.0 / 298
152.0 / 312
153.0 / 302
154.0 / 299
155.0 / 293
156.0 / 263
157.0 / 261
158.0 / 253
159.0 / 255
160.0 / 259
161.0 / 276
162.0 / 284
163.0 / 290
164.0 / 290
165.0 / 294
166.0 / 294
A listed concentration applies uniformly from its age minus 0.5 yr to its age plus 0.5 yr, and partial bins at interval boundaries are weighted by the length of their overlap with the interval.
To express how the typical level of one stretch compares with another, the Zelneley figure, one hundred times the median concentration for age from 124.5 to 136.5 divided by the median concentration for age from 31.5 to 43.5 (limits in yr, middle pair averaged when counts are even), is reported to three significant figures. 104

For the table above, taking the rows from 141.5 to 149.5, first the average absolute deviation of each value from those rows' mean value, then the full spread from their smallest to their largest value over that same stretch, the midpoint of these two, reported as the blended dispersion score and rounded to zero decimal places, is 11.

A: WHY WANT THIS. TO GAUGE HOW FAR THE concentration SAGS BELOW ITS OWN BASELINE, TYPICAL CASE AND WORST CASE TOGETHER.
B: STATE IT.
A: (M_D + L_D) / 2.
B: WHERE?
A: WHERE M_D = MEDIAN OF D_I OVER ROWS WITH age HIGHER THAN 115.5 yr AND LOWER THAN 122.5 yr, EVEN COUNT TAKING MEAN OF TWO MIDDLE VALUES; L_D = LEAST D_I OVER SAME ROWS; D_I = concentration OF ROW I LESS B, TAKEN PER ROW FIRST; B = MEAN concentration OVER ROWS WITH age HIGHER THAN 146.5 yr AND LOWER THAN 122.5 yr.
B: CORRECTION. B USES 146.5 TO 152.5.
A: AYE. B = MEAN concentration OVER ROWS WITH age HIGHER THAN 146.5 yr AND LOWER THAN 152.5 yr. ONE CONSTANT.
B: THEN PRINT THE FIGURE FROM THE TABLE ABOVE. 14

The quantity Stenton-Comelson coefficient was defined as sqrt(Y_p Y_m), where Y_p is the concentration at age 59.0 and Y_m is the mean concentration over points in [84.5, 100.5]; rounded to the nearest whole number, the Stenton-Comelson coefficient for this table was 321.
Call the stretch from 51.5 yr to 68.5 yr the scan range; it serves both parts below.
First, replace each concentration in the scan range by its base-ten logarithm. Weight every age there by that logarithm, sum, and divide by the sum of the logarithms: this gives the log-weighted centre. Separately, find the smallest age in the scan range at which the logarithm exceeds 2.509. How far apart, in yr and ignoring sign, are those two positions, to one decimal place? 8.0 yr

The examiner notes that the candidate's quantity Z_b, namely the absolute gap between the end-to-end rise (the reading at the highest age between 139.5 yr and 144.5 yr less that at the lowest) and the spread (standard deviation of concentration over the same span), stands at 1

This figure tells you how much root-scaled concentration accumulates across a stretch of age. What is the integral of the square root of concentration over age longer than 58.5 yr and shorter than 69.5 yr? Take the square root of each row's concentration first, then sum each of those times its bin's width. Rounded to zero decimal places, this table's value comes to 193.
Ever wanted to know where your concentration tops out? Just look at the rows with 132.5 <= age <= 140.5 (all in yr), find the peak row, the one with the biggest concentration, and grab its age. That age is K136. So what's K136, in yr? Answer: 135.0 yr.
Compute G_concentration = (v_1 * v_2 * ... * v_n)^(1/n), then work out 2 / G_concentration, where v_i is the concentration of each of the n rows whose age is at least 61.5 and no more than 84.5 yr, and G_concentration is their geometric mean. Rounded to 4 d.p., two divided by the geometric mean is 0.0062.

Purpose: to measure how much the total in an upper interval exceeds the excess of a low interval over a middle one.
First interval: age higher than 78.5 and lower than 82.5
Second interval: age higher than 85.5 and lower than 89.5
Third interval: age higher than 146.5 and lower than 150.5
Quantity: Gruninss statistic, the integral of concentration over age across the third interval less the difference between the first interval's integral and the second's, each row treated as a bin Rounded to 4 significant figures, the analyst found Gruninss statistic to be 1229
